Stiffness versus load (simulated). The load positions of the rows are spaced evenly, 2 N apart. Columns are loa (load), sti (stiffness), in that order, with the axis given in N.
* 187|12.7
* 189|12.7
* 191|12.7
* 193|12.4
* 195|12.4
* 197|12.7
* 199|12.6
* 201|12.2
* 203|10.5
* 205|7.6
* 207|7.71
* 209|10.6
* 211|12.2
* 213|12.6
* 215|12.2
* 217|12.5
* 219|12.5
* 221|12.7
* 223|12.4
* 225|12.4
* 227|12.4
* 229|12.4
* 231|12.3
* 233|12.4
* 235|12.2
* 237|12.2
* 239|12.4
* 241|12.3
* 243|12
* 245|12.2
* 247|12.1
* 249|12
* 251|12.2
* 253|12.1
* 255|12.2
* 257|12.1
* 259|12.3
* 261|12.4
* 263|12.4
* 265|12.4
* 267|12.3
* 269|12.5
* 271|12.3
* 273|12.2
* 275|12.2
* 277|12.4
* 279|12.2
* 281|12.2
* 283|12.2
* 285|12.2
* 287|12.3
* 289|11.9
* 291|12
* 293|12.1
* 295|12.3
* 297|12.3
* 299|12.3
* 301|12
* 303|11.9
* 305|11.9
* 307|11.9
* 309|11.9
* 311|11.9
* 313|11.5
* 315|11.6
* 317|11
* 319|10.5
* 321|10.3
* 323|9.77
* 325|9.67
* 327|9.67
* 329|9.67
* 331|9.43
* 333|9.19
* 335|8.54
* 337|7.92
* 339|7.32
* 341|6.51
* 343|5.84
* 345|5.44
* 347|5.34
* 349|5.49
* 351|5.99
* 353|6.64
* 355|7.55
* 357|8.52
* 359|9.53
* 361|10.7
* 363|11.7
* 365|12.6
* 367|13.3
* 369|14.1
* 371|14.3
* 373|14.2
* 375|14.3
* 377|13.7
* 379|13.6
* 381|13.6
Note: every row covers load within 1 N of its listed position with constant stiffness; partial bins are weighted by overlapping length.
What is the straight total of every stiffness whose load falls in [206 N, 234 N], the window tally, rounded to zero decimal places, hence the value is 167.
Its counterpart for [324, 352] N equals 106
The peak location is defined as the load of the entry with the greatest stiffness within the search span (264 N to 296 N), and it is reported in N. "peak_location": 269 N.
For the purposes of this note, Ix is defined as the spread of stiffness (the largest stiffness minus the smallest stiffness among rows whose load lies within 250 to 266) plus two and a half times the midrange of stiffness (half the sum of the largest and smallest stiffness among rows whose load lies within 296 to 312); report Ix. 31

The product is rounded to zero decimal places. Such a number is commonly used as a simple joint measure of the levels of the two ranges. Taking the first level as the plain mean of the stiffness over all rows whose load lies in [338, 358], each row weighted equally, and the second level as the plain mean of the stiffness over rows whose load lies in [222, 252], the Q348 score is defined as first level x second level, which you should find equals 79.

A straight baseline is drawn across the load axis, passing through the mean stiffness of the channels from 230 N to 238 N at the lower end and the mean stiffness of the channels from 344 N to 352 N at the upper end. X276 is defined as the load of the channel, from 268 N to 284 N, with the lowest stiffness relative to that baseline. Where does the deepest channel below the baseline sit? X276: 271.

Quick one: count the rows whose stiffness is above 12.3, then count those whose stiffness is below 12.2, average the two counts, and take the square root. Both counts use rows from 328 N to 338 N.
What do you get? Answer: 1.58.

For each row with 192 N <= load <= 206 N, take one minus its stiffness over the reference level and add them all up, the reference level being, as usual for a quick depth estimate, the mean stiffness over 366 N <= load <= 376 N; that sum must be 1.3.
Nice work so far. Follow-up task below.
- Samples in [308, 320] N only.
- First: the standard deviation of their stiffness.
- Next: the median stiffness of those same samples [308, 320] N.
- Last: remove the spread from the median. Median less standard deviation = 11.0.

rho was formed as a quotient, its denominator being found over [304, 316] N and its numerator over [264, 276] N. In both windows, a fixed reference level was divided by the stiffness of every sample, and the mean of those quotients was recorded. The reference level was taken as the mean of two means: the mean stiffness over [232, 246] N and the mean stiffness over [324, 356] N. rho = 0.96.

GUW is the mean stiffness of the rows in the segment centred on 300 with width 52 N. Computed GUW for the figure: 11.7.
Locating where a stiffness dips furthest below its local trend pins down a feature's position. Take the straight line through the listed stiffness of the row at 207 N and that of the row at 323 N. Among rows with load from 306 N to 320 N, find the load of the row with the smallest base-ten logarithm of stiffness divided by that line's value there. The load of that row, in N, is 319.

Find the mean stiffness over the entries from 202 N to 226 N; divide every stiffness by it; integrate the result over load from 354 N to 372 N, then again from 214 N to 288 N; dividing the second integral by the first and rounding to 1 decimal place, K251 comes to 4.4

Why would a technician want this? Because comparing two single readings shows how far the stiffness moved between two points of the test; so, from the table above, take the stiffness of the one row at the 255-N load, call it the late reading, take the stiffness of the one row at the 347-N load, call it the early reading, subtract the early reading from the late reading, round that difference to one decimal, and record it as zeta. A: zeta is 6.9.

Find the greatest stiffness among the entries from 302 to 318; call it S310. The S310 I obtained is 11.9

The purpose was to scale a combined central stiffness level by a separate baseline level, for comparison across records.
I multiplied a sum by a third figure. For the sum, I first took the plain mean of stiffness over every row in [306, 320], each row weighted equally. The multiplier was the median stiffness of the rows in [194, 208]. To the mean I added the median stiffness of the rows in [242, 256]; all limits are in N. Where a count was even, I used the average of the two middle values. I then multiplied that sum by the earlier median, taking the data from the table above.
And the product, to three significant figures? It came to 288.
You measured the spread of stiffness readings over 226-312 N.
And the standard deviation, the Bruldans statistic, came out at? 0.17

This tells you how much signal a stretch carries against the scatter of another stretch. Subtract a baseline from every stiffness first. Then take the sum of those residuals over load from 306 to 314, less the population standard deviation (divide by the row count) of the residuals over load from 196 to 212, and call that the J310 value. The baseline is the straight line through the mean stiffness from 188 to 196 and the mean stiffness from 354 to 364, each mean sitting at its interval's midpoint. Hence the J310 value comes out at 3.4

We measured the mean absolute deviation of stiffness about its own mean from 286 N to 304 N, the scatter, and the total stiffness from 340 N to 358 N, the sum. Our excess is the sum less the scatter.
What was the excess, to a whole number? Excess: 57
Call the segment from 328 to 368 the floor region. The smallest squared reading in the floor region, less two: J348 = 27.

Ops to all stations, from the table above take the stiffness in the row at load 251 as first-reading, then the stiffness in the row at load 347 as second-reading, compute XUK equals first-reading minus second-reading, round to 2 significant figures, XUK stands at 6.9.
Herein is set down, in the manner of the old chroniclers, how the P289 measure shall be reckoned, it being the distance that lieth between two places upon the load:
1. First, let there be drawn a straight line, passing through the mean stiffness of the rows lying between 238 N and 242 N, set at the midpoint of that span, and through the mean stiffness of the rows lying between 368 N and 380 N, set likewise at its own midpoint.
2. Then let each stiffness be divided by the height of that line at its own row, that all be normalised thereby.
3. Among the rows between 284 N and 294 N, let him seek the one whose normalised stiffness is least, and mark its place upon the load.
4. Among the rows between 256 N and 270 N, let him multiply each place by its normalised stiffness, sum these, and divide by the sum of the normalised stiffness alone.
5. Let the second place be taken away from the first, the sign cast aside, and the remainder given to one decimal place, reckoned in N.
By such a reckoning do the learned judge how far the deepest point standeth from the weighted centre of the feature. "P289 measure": 26.0 N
